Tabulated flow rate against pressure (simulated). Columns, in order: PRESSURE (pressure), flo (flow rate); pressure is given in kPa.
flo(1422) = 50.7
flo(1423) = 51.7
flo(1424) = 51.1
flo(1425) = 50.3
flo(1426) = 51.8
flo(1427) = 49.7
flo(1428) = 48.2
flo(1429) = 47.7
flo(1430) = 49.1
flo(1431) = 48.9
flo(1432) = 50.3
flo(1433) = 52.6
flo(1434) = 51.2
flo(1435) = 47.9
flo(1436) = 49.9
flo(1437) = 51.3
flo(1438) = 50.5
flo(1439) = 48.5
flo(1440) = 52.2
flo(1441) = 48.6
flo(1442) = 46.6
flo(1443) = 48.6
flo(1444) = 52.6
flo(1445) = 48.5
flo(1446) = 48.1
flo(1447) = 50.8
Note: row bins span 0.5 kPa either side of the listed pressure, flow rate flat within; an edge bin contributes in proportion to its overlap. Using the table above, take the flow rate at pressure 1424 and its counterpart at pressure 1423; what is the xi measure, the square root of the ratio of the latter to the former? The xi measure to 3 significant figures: 1.01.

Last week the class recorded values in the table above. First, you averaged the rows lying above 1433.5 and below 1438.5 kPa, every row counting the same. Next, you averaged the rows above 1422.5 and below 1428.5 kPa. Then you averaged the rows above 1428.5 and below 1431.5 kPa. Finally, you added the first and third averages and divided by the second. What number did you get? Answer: 1.956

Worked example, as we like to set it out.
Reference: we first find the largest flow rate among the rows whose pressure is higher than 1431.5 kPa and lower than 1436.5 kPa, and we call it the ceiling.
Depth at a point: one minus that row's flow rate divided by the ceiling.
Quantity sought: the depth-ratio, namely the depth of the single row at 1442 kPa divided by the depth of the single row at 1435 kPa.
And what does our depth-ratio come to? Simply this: 1.28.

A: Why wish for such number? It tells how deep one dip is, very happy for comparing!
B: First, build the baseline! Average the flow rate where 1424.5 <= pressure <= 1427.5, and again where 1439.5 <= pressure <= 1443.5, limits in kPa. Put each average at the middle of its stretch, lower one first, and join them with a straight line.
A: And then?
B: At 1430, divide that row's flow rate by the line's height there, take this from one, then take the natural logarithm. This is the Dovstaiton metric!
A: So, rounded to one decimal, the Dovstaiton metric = -3.8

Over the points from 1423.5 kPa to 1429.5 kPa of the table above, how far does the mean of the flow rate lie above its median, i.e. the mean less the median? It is -0.2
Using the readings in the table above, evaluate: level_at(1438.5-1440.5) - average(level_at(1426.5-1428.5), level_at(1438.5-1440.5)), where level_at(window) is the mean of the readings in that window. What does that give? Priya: 0.70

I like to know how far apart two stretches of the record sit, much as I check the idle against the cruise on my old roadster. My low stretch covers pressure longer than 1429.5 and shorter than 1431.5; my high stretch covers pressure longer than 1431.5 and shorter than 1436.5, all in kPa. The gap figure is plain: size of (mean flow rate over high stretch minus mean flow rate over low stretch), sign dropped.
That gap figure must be 1.38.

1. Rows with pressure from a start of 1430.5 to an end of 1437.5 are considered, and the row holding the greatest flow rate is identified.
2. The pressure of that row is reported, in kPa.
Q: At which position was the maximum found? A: 1433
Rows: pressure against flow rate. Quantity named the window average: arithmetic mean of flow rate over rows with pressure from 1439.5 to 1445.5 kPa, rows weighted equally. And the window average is 49.5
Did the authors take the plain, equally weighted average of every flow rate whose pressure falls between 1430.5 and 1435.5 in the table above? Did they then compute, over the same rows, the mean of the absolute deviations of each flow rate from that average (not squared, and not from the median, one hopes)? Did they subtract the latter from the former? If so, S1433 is 48.8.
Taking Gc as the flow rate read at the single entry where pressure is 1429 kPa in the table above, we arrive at 47.7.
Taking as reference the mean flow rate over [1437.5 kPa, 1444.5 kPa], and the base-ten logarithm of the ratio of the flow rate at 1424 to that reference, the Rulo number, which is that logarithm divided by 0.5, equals 0.02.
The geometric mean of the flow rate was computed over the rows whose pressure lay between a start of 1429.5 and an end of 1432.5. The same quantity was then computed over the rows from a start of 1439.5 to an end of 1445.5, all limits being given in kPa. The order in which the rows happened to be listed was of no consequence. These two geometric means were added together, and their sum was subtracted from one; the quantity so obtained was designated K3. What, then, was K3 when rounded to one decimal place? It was -97.9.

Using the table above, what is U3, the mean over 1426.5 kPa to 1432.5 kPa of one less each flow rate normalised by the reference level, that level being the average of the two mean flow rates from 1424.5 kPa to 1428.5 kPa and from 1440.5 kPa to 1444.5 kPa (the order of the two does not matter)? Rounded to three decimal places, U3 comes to 0.011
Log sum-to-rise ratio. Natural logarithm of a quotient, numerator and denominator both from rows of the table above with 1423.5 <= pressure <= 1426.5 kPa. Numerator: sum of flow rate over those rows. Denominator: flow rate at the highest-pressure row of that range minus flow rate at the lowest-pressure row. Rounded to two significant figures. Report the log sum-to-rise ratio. 5.4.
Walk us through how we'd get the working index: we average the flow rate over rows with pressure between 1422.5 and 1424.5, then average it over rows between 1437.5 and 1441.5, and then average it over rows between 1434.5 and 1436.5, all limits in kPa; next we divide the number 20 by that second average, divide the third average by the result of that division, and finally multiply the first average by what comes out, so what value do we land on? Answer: 6277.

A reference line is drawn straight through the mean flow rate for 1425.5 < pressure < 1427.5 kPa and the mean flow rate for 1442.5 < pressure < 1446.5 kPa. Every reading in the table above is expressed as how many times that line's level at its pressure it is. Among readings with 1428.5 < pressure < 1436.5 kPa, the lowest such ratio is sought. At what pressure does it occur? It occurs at 1429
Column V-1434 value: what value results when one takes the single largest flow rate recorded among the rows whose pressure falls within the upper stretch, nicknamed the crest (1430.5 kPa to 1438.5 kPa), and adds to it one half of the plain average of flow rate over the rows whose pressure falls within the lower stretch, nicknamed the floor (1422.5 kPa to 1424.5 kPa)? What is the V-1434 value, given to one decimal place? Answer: 78.3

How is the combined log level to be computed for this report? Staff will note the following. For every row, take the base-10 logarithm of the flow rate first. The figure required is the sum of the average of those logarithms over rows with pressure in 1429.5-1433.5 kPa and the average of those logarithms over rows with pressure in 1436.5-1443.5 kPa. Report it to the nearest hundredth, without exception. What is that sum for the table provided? 3.39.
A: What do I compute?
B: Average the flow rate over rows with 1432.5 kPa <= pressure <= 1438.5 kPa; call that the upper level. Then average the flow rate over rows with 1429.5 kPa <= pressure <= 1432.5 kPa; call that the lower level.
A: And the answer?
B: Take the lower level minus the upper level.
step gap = -1.1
